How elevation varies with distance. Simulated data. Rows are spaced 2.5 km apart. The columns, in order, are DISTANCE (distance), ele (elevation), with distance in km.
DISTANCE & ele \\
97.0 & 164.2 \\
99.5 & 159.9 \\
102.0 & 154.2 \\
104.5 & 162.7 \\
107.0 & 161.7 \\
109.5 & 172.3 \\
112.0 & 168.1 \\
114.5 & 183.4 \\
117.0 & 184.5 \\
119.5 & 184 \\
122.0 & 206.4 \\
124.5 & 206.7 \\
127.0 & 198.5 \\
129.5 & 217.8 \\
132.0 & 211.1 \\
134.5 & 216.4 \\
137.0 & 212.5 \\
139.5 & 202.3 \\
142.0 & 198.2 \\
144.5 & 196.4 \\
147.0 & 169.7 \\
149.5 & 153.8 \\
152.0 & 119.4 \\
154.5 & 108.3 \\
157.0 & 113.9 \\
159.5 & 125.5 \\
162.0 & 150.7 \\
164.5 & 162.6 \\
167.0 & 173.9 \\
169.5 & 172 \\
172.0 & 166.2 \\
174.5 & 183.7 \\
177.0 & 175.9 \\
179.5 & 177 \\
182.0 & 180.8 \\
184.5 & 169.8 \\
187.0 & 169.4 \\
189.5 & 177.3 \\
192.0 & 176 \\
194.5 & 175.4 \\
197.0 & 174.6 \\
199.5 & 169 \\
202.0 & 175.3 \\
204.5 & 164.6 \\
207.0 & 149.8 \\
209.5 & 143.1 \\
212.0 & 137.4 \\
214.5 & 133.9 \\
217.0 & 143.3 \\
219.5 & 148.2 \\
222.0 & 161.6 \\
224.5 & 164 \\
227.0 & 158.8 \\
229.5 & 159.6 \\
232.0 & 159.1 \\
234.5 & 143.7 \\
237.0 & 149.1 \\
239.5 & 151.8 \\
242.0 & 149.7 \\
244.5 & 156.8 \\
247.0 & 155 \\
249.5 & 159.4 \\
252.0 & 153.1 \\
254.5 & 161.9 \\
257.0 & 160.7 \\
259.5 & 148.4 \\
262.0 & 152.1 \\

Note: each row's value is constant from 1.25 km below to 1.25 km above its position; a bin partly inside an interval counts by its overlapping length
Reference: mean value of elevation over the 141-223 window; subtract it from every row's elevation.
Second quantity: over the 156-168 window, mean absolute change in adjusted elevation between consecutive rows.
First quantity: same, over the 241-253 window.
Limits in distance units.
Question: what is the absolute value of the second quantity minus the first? 10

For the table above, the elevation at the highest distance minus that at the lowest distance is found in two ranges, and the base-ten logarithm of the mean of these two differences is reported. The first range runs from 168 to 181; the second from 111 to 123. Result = 1.34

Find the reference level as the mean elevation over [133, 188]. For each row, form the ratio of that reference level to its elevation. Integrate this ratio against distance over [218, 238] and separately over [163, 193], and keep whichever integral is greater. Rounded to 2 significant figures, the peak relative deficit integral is 29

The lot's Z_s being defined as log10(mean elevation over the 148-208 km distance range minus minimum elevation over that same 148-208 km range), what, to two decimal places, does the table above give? 1.72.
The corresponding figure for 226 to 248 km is 1.00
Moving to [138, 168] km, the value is 1.68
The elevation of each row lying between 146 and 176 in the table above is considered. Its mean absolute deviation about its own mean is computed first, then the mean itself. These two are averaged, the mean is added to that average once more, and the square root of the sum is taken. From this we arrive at 15.4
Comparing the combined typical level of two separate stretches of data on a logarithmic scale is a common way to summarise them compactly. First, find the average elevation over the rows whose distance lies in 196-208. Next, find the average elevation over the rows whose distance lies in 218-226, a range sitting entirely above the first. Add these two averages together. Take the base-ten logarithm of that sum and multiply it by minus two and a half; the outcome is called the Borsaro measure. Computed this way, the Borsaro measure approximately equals -6.278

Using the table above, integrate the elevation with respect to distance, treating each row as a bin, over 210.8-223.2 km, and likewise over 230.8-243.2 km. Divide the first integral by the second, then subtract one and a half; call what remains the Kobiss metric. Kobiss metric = -0.5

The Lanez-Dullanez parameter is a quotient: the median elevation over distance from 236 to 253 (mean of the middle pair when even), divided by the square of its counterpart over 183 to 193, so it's 0.0051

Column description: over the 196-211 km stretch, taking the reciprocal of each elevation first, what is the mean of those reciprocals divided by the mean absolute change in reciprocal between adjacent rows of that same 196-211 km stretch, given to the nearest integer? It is 18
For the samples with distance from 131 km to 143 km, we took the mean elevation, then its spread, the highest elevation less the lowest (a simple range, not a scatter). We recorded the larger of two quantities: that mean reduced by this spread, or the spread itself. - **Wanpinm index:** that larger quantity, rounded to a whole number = 190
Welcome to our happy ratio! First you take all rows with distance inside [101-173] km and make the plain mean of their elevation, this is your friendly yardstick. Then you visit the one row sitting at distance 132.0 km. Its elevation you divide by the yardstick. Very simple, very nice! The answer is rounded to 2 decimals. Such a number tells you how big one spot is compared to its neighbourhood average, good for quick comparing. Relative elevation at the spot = 1.21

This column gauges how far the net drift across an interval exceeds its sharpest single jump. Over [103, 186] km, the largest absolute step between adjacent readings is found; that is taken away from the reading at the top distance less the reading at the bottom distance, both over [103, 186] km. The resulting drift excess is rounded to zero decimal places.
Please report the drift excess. -27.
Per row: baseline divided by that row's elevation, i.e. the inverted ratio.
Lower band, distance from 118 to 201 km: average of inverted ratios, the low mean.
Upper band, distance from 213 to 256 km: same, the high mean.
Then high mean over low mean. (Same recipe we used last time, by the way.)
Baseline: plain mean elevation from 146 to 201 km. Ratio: 1.11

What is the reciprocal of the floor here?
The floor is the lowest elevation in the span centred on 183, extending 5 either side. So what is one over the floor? 0.0059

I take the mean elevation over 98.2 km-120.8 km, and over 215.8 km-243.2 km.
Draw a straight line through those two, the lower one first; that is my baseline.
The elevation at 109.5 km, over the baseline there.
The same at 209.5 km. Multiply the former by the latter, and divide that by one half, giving 1.9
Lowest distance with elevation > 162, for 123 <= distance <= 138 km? 124.5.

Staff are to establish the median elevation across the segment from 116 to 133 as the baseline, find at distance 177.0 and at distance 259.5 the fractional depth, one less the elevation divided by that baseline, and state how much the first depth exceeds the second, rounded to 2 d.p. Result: -0.13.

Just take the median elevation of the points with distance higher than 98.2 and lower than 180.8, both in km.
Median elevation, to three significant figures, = 174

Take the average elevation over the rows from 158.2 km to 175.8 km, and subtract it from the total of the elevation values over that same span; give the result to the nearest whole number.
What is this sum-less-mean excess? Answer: 973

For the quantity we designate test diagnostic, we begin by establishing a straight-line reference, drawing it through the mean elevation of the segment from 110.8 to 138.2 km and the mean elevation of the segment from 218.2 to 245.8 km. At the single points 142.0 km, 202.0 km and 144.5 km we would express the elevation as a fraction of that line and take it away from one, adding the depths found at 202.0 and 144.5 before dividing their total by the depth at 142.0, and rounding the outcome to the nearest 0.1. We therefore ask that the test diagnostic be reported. 2.4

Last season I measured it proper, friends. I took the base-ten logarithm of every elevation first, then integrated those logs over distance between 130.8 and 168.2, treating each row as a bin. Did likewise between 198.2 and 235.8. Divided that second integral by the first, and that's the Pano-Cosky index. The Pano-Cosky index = 0.99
